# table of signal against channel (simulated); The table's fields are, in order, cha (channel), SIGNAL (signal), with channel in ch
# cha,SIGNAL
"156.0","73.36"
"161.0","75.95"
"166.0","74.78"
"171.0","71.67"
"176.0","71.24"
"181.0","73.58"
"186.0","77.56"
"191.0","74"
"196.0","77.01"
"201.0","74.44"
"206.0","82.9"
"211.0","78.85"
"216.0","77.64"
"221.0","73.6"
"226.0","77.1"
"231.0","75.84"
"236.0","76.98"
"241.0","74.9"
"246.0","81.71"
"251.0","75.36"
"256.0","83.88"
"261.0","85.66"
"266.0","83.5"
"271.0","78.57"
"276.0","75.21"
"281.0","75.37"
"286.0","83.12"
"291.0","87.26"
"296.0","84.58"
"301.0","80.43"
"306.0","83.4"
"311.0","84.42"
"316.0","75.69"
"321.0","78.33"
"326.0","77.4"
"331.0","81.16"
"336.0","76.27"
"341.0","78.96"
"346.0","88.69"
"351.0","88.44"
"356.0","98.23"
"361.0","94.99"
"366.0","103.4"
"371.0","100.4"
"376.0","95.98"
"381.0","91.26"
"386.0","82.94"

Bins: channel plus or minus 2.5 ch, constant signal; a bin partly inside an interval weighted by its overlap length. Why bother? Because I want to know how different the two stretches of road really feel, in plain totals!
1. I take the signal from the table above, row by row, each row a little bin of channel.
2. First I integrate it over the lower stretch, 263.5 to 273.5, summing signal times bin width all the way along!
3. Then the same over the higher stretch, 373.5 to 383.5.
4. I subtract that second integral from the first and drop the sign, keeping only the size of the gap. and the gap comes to 126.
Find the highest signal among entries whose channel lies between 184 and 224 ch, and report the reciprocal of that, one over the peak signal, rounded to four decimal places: 0.0121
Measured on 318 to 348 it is 0.0113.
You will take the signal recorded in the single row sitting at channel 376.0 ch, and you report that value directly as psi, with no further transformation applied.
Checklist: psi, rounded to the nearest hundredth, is 95.98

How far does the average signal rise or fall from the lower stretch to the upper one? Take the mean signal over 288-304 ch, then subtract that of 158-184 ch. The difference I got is 11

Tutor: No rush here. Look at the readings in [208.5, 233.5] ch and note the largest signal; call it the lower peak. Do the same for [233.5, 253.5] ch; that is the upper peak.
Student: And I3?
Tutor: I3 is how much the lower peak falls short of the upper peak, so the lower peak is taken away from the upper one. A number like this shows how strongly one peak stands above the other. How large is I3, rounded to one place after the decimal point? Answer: 2.9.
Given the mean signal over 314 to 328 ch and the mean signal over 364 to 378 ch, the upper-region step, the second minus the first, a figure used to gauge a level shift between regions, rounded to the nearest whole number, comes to 23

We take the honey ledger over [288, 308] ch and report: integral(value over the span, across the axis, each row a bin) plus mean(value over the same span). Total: 1762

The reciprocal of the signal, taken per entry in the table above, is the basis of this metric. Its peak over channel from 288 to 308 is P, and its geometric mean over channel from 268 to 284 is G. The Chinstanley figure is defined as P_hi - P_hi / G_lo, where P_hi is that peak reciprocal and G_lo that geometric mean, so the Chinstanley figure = -0.94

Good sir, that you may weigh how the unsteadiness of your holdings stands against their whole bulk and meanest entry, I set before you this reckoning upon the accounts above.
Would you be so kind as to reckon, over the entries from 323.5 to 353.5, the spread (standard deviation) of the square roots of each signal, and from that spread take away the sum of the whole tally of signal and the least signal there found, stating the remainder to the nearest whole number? -567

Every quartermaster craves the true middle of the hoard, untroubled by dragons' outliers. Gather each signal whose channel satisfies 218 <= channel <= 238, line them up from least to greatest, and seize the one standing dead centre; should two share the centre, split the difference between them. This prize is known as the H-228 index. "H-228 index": 76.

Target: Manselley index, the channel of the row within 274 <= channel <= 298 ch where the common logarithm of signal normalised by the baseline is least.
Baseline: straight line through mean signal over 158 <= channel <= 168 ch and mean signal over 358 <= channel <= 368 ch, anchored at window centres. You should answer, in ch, 281.0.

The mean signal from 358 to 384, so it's 97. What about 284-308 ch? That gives 84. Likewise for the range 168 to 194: 74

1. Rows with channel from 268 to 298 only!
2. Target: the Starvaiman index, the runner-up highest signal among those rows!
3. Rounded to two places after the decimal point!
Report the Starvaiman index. 84.58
